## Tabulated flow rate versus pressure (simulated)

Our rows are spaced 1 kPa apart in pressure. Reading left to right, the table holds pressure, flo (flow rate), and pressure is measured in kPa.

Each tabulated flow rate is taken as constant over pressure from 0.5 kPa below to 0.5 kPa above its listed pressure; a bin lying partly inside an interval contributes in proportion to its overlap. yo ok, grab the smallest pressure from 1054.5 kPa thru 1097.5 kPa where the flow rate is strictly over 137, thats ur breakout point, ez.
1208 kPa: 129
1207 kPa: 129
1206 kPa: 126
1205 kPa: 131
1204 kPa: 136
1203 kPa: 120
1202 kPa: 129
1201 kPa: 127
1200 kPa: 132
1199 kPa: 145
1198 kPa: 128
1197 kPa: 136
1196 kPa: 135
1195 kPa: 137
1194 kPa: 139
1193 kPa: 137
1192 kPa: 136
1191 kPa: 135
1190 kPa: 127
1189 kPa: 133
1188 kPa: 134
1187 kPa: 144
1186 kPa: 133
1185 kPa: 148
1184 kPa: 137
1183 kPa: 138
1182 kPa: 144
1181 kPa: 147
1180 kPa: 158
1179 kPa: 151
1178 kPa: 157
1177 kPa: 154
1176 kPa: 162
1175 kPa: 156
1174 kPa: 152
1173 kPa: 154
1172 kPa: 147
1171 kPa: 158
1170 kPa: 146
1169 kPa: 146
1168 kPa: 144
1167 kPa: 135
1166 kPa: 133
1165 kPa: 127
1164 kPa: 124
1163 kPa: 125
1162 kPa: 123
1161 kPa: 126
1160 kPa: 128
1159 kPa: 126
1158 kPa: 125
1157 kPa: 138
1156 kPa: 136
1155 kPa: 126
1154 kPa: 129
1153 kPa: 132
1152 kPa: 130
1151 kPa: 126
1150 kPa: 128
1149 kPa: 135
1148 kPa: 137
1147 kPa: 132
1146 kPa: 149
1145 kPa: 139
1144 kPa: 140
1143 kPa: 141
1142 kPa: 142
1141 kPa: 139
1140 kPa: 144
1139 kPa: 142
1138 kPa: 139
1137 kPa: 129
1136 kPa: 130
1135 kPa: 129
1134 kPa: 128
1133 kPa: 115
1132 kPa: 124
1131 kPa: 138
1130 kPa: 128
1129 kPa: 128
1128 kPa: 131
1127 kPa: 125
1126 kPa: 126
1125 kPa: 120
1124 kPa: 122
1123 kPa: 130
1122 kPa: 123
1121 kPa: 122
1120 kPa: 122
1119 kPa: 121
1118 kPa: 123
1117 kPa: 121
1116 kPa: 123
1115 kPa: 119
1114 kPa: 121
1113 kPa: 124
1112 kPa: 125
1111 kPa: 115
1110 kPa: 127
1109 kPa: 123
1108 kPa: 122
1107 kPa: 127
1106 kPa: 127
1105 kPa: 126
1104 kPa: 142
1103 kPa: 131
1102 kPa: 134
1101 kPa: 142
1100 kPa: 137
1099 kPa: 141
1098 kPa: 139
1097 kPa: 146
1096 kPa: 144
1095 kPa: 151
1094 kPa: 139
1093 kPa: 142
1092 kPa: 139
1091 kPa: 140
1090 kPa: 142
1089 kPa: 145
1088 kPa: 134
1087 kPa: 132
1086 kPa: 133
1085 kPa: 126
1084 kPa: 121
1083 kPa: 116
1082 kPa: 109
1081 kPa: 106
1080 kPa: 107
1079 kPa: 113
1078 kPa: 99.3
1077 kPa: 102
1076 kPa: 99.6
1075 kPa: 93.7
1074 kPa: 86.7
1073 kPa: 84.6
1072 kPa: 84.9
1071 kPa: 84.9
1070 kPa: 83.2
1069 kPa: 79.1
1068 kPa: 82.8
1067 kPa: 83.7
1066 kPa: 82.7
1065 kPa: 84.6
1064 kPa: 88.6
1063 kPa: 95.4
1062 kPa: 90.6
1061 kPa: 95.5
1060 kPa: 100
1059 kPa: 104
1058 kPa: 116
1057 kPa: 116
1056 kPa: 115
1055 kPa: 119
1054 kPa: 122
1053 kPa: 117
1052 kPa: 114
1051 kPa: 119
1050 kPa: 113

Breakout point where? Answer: 1089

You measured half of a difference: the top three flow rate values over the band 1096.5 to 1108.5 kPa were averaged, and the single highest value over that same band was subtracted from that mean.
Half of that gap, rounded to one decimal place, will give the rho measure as -1.3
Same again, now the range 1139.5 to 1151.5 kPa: -2.0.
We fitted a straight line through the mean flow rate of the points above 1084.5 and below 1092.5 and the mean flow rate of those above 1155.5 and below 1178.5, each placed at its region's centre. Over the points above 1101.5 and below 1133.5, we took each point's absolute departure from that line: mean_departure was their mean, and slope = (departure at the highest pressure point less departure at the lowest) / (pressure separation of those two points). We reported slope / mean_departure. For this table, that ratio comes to 0.051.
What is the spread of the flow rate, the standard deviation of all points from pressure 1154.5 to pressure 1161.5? 5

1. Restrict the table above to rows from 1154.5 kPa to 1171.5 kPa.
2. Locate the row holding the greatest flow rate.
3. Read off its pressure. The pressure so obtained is 1171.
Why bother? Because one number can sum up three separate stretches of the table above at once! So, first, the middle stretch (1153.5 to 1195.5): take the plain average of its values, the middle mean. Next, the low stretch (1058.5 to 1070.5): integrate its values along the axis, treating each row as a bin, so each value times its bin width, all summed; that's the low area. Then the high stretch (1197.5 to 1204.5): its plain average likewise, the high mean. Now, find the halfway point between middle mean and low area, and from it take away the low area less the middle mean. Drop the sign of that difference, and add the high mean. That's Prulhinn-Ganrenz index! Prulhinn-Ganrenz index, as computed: 457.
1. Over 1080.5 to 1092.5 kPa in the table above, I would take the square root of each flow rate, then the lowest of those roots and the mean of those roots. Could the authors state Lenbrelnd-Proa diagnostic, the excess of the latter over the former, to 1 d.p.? 1.0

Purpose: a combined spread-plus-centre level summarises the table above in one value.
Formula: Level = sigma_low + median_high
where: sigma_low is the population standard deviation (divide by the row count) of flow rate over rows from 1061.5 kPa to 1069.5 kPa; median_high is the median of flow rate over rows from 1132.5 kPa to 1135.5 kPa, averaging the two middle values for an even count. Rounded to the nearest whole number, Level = 133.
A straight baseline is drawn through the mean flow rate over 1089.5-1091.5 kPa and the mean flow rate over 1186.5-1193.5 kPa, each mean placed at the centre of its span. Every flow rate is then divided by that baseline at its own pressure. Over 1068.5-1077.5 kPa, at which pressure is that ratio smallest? 1069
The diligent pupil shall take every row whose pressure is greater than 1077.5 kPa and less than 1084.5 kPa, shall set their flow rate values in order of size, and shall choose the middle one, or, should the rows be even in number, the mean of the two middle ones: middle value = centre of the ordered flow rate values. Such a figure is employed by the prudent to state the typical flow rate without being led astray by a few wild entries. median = 109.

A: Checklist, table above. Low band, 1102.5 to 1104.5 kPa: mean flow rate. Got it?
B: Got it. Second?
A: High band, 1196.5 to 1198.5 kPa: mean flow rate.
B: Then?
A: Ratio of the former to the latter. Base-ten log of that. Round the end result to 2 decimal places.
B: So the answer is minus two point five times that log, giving -0.04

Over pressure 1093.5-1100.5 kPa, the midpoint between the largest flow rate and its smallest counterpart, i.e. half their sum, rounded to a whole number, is 144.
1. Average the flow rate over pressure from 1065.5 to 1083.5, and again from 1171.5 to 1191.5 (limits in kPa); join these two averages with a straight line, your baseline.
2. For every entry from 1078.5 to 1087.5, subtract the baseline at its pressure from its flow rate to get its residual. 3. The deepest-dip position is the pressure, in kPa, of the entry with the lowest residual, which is 1081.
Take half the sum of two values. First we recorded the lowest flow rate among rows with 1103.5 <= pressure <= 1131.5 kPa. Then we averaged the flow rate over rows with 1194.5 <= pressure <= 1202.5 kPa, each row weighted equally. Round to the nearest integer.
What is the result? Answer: 124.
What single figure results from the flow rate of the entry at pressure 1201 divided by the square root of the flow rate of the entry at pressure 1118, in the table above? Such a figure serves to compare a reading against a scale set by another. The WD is 11.5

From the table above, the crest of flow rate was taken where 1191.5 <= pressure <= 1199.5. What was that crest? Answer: 145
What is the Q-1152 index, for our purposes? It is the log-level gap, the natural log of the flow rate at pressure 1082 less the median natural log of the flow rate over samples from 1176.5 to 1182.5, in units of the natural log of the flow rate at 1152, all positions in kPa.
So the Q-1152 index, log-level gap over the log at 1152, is -0.069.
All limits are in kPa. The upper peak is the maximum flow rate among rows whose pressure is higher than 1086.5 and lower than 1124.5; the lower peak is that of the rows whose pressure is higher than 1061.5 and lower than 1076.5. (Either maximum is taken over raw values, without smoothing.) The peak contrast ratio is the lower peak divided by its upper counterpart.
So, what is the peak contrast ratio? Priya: 0.660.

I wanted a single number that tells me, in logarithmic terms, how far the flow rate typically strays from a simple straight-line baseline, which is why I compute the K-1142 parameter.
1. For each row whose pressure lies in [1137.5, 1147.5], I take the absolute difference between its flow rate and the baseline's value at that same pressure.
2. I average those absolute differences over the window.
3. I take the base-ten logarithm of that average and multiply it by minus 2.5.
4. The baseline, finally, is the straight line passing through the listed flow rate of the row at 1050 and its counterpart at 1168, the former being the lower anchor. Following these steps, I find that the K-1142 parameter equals -1.7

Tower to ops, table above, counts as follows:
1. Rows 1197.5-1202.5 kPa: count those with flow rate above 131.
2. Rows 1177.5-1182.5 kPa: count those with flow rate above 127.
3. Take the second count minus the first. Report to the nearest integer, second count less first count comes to 3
